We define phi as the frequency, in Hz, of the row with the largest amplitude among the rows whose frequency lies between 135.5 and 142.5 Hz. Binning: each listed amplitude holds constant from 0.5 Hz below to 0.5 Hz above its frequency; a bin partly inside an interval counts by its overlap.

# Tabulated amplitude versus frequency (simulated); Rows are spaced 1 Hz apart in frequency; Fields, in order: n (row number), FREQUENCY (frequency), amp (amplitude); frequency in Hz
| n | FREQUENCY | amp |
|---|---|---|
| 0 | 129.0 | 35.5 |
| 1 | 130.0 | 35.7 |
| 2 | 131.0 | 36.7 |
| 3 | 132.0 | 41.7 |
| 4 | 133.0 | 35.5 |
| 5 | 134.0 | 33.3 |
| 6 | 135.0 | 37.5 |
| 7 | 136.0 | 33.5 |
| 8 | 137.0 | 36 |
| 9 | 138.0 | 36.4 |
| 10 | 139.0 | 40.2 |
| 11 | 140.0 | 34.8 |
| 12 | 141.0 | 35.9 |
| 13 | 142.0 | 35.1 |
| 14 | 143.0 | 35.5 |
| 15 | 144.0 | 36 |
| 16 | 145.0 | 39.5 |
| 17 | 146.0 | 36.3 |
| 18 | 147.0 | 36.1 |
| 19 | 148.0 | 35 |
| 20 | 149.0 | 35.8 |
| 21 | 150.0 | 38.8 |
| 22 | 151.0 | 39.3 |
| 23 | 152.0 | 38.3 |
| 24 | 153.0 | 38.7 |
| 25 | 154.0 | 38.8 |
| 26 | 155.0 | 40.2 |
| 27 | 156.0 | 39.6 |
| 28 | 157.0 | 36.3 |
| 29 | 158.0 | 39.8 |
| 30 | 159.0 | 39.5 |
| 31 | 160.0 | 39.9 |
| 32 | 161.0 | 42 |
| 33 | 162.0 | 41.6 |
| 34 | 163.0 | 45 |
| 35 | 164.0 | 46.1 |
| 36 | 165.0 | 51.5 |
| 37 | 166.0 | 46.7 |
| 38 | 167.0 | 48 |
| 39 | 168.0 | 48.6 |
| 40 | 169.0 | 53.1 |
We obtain 139.0 Hz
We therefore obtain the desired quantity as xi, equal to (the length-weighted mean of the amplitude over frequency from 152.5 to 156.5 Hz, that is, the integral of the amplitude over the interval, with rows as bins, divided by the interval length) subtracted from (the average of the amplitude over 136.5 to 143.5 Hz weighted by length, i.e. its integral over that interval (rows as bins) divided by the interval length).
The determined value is -3.1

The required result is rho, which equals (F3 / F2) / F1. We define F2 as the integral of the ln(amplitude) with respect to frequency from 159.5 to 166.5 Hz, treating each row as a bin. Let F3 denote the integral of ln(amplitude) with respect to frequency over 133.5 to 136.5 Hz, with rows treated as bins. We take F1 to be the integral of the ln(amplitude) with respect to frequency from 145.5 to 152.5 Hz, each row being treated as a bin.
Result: 0.02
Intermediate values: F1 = 25.3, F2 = 27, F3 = 10.6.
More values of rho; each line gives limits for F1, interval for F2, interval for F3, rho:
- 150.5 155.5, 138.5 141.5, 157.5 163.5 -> 0.11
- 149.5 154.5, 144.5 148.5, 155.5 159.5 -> 0.06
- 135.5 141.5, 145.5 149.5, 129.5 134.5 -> 0.06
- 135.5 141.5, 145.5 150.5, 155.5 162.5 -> 0.07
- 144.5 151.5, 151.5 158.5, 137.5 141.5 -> 0.02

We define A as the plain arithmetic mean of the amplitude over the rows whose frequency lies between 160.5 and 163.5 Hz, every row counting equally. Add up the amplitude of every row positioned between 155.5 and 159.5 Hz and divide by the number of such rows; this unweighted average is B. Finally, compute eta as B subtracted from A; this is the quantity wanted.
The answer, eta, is 4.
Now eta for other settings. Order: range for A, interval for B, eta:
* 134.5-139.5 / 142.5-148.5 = 0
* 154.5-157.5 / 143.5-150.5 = 2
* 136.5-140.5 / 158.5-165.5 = -7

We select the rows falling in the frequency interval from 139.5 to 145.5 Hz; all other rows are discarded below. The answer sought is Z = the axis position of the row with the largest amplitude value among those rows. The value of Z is 145.0 Hz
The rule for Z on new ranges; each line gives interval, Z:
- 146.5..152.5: 151.0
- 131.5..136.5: 132.0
